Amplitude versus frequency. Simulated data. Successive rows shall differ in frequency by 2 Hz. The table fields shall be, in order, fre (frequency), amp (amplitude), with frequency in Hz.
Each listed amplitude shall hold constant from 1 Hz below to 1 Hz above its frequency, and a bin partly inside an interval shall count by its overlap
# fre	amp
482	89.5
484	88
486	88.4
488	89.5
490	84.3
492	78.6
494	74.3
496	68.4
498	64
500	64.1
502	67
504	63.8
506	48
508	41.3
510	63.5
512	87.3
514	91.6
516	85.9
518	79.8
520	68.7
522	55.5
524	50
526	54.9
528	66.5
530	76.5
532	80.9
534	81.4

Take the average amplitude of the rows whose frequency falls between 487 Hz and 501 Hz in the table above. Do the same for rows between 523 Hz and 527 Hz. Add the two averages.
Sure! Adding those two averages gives 127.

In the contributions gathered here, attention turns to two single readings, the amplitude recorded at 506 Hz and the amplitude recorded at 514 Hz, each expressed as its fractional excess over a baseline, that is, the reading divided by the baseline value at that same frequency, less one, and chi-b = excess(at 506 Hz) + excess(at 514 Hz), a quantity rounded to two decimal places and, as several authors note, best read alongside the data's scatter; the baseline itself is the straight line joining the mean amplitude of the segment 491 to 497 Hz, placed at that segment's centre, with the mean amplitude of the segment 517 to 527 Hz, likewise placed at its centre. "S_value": 0.10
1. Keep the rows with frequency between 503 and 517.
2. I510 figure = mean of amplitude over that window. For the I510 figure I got 69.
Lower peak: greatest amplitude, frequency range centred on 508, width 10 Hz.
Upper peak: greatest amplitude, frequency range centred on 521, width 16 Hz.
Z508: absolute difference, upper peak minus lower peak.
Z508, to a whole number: 4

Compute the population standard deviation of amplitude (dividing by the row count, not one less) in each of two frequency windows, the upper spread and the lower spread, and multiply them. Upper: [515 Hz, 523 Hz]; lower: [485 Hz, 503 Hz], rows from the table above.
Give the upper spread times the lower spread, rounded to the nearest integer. 112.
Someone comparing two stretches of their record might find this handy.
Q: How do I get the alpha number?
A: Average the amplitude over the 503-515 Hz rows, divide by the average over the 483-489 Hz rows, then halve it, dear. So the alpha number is 0.37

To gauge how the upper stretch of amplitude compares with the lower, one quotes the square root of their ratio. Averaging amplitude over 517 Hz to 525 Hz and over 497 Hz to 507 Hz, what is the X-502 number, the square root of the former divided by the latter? 1.02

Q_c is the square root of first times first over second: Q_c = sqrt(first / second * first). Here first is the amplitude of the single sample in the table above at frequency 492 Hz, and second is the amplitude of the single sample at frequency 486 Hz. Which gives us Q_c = 8.4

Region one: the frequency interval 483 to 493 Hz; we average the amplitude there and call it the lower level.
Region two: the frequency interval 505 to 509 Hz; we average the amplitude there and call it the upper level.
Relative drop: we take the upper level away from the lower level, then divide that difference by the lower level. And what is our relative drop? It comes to 0.48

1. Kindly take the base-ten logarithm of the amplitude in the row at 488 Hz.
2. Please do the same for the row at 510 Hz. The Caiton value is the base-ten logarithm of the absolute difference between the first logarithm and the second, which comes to -0.8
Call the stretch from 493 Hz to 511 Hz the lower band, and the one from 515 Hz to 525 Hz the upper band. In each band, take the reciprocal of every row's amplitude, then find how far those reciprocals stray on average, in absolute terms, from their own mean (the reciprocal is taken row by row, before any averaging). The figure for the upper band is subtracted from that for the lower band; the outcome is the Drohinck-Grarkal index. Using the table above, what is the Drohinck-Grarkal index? -0.0004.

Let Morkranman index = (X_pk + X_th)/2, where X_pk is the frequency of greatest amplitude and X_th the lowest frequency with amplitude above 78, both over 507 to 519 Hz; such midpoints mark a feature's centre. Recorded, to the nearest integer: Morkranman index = 513 Hz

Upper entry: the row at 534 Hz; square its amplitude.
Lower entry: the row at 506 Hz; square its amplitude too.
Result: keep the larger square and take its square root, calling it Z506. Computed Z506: 81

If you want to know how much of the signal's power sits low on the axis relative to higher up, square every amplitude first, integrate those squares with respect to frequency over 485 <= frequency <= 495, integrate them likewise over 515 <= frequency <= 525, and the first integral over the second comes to 1.44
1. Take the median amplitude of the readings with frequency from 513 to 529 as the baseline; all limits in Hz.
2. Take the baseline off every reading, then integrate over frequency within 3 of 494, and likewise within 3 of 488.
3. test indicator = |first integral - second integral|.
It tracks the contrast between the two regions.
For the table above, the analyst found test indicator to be 82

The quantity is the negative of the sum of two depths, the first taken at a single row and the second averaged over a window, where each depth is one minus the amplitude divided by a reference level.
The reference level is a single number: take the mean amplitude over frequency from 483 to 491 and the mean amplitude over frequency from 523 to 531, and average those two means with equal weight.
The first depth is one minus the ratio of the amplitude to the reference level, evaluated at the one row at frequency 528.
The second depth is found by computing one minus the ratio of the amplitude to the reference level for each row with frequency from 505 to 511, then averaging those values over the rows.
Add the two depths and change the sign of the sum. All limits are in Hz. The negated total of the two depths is -0.43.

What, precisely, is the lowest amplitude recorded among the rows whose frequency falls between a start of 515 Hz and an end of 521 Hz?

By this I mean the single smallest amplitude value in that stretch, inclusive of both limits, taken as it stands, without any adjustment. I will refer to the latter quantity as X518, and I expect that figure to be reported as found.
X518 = 68.7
